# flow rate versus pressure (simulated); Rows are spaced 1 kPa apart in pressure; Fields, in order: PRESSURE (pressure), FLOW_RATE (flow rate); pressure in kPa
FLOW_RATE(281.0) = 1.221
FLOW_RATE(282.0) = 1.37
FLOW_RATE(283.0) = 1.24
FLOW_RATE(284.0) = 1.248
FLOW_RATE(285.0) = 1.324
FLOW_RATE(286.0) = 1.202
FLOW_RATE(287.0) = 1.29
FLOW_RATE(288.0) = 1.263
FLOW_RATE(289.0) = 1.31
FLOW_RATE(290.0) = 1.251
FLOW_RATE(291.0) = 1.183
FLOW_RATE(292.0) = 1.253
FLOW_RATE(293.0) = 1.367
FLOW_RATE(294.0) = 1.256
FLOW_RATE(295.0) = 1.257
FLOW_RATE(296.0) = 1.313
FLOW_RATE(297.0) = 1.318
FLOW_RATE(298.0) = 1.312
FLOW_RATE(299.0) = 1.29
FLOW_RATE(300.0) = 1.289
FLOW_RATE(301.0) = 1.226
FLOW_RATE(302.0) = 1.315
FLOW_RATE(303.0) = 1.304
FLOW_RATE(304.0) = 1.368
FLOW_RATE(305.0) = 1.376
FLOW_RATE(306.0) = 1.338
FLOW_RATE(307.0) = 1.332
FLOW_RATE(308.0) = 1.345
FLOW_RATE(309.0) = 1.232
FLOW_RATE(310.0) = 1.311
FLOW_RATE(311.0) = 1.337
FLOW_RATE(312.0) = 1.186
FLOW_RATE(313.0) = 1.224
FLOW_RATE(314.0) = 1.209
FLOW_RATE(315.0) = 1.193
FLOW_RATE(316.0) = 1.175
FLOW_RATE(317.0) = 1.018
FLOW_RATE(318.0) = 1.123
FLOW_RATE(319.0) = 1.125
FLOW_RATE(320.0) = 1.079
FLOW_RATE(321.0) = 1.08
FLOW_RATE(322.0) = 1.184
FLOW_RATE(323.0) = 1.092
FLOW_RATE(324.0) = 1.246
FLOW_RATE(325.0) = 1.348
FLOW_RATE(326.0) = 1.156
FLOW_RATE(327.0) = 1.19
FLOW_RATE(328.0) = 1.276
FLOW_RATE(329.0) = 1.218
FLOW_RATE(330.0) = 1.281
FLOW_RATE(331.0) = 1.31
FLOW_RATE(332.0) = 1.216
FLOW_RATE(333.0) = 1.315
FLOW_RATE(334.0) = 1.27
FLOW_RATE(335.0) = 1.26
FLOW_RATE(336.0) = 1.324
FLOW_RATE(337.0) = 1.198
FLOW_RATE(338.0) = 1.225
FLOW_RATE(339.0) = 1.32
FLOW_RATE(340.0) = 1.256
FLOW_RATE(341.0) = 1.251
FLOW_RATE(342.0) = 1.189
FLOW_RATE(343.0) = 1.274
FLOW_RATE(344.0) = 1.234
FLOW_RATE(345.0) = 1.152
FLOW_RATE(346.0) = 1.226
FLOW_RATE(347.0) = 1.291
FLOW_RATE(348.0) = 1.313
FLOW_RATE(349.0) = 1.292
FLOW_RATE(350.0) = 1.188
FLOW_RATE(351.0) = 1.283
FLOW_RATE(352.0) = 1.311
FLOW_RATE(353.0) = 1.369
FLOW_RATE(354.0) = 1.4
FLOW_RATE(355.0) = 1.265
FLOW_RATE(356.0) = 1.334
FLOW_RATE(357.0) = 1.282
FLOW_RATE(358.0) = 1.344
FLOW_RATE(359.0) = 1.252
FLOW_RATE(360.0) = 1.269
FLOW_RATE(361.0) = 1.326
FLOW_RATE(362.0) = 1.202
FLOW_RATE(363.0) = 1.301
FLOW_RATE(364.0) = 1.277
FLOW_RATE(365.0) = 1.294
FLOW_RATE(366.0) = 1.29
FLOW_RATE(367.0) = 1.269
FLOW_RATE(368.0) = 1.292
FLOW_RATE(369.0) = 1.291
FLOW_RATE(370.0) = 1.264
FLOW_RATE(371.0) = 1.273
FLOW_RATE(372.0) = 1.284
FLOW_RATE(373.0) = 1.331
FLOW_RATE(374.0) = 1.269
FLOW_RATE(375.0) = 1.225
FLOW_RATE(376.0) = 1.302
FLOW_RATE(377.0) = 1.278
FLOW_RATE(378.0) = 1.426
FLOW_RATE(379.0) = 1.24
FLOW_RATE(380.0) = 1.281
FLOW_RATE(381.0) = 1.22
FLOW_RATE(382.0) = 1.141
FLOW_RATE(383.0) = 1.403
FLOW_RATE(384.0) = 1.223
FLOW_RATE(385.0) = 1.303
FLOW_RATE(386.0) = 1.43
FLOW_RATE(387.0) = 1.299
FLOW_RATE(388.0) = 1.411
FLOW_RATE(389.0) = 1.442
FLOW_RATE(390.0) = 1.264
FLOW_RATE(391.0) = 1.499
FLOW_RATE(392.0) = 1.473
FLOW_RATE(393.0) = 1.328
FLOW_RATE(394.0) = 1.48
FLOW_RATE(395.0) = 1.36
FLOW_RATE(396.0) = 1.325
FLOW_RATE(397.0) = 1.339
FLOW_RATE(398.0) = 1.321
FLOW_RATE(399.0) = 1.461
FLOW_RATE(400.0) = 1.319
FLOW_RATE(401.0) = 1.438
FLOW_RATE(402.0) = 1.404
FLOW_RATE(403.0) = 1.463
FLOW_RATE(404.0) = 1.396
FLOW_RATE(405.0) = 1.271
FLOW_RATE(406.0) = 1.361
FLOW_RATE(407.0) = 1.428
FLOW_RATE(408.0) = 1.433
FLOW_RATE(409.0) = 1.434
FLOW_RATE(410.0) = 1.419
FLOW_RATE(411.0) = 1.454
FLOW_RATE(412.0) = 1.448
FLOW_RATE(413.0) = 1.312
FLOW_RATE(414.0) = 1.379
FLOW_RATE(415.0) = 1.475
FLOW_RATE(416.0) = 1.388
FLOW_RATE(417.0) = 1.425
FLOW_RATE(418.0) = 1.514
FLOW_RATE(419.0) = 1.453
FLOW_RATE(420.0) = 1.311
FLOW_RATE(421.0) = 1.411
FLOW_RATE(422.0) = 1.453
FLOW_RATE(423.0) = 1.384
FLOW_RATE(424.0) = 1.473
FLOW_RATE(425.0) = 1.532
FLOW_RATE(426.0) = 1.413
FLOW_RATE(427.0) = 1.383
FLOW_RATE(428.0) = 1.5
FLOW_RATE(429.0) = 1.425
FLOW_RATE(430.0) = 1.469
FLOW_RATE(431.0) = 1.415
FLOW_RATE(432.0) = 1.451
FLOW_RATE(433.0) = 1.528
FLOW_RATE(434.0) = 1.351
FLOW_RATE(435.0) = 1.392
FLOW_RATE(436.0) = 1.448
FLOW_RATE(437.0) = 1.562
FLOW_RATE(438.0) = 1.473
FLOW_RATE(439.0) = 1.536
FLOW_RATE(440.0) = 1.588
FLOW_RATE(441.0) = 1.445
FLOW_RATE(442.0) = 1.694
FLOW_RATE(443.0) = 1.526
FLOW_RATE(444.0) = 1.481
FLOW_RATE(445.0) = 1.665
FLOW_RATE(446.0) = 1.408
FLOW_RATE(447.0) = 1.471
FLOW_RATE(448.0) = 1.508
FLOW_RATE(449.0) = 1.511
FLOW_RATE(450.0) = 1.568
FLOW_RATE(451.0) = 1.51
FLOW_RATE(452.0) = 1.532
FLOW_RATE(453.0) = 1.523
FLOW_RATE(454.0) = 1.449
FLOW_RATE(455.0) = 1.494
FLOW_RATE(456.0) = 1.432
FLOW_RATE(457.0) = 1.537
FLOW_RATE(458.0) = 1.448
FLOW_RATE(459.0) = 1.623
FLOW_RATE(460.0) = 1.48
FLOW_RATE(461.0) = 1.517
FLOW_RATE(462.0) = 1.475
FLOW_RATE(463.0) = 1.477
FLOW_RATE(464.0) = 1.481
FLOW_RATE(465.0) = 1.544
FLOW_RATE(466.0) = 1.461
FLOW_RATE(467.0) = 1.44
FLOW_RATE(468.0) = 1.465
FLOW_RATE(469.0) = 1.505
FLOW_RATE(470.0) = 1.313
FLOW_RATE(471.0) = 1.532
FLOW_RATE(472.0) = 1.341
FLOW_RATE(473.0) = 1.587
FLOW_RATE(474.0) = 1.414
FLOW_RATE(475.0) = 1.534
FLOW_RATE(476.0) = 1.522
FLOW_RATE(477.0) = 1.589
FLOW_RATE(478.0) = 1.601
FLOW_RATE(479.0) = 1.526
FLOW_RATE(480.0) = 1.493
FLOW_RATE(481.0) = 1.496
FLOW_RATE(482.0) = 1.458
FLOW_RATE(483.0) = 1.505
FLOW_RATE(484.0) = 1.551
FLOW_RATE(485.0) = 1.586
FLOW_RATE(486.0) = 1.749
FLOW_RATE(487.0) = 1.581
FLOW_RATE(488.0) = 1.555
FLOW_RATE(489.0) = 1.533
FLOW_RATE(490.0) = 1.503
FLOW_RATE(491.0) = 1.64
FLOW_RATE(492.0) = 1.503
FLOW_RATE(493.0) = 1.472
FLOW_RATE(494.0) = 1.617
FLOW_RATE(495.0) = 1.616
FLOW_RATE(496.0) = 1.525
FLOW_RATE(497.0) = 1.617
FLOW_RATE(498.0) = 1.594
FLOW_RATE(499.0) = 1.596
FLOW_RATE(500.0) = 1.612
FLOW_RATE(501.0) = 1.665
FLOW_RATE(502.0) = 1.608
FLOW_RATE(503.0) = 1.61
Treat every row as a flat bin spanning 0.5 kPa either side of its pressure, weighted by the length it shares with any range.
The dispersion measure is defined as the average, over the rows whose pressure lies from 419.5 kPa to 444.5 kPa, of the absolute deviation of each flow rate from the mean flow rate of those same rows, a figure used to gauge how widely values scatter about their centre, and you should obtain 0.062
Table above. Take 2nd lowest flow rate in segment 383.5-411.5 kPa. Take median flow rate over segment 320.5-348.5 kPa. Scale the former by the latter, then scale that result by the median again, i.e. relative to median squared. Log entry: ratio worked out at 0.81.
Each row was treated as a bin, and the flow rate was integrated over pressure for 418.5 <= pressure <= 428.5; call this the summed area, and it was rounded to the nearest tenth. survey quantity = 14.3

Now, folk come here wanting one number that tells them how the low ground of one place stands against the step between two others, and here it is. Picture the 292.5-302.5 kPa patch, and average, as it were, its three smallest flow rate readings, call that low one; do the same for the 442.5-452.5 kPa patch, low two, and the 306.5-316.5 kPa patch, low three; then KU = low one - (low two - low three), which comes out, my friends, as 0.98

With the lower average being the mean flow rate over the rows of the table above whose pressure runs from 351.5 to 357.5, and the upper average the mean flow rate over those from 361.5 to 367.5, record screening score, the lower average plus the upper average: 2.60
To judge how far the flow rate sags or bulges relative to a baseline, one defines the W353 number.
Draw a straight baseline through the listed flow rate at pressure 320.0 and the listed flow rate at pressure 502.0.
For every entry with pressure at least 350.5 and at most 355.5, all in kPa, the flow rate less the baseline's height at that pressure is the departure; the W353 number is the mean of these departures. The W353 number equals 0.151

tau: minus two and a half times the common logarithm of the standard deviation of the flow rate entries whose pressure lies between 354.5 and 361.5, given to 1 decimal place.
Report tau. 3.6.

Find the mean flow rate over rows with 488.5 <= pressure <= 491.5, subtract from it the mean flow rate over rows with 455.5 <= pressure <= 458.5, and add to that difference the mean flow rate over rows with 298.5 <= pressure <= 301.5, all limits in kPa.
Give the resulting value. 1.35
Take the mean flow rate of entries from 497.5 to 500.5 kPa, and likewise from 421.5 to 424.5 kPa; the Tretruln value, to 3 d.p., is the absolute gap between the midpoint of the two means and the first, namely 0.082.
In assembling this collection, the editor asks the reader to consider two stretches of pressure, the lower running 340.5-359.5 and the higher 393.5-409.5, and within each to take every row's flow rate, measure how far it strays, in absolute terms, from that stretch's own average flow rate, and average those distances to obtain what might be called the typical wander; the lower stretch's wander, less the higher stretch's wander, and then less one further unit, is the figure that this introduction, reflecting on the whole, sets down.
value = -1.01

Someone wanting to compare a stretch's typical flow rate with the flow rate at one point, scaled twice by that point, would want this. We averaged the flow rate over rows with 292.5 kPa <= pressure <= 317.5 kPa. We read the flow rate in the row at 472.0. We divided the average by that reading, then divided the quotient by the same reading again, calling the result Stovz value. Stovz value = 0.71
